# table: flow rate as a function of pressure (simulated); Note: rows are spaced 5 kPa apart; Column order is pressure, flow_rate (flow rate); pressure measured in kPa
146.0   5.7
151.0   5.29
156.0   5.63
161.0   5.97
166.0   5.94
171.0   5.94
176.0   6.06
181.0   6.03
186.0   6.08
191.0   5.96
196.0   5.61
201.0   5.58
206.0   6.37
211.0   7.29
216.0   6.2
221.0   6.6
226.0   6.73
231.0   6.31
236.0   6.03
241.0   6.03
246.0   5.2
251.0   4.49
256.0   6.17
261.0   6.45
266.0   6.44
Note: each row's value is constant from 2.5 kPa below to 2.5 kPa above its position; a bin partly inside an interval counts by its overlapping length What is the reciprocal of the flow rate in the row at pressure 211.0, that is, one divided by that 0.137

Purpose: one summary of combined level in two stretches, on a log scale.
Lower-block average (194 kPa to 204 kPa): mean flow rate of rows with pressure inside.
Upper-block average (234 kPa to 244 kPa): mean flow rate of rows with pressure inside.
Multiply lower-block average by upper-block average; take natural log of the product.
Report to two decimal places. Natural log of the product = 3.52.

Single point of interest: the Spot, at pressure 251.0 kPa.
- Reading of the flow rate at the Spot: 4.49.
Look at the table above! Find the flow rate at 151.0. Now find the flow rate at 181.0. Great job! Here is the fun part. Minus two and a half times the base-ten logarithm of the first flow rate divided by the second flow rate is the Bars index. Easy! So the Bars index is 0.14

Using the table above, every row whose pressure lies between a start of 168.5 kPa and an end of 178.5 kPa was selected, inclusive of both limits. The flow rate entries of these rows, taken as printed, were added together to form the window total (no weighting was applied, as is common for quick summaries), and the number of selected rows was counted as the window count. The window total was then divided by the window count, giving 6.00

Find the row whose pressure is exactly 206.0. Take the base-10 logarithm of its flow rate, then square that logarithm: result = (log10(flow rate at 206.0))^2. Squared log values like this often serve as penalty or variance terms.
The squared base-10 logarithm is 0.65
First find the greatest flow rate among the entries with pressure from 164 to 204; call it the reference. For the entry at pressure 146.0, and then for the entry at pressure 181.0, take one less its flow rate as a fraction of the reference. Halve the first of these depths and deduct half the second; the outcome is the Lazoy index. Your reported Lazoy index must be 0.03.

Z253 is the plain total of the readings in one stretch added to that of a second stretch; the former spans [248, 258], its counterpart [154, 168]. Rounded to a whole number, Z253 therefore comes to 28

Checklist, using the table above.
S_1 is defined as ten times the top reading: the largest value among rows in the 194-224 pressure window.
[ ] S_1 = 73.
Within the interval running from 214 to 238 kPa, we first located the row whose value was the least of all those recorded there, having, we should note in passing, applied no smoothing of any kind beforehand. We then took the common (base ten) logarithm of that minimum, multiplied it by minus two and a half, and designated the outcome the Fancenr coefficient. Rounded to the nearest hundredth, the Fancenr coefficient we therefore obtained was -1.95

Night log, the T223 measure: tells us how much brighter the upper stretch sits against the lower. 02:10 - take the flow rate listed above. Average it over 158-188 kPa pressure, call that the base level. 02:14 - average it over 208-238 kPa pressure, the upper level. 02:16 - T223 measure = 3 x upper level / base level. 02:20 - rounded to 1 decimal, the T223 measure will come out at 3.3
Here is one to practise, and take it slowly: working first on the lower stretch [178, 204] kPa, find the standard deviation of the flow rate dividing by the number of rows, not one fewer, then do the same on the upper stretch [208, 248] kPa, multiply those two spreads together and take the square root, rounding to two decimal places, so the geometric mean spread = 0.35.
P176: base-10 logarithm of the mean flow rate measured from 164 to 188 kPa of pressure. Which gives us 0.78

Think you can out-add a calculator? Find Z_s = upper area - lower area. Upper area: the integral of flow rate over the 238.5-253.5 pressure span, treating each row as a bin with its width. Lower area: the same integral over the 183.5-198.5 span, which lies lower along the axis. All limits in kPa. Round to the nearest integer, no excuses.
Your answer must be -10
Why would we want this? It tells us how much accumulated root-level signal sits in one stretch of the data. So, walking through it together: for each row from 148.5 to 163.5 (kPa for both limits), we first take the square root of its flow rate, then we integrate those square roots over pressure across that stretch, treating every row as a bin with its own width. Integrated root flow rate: 35.6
